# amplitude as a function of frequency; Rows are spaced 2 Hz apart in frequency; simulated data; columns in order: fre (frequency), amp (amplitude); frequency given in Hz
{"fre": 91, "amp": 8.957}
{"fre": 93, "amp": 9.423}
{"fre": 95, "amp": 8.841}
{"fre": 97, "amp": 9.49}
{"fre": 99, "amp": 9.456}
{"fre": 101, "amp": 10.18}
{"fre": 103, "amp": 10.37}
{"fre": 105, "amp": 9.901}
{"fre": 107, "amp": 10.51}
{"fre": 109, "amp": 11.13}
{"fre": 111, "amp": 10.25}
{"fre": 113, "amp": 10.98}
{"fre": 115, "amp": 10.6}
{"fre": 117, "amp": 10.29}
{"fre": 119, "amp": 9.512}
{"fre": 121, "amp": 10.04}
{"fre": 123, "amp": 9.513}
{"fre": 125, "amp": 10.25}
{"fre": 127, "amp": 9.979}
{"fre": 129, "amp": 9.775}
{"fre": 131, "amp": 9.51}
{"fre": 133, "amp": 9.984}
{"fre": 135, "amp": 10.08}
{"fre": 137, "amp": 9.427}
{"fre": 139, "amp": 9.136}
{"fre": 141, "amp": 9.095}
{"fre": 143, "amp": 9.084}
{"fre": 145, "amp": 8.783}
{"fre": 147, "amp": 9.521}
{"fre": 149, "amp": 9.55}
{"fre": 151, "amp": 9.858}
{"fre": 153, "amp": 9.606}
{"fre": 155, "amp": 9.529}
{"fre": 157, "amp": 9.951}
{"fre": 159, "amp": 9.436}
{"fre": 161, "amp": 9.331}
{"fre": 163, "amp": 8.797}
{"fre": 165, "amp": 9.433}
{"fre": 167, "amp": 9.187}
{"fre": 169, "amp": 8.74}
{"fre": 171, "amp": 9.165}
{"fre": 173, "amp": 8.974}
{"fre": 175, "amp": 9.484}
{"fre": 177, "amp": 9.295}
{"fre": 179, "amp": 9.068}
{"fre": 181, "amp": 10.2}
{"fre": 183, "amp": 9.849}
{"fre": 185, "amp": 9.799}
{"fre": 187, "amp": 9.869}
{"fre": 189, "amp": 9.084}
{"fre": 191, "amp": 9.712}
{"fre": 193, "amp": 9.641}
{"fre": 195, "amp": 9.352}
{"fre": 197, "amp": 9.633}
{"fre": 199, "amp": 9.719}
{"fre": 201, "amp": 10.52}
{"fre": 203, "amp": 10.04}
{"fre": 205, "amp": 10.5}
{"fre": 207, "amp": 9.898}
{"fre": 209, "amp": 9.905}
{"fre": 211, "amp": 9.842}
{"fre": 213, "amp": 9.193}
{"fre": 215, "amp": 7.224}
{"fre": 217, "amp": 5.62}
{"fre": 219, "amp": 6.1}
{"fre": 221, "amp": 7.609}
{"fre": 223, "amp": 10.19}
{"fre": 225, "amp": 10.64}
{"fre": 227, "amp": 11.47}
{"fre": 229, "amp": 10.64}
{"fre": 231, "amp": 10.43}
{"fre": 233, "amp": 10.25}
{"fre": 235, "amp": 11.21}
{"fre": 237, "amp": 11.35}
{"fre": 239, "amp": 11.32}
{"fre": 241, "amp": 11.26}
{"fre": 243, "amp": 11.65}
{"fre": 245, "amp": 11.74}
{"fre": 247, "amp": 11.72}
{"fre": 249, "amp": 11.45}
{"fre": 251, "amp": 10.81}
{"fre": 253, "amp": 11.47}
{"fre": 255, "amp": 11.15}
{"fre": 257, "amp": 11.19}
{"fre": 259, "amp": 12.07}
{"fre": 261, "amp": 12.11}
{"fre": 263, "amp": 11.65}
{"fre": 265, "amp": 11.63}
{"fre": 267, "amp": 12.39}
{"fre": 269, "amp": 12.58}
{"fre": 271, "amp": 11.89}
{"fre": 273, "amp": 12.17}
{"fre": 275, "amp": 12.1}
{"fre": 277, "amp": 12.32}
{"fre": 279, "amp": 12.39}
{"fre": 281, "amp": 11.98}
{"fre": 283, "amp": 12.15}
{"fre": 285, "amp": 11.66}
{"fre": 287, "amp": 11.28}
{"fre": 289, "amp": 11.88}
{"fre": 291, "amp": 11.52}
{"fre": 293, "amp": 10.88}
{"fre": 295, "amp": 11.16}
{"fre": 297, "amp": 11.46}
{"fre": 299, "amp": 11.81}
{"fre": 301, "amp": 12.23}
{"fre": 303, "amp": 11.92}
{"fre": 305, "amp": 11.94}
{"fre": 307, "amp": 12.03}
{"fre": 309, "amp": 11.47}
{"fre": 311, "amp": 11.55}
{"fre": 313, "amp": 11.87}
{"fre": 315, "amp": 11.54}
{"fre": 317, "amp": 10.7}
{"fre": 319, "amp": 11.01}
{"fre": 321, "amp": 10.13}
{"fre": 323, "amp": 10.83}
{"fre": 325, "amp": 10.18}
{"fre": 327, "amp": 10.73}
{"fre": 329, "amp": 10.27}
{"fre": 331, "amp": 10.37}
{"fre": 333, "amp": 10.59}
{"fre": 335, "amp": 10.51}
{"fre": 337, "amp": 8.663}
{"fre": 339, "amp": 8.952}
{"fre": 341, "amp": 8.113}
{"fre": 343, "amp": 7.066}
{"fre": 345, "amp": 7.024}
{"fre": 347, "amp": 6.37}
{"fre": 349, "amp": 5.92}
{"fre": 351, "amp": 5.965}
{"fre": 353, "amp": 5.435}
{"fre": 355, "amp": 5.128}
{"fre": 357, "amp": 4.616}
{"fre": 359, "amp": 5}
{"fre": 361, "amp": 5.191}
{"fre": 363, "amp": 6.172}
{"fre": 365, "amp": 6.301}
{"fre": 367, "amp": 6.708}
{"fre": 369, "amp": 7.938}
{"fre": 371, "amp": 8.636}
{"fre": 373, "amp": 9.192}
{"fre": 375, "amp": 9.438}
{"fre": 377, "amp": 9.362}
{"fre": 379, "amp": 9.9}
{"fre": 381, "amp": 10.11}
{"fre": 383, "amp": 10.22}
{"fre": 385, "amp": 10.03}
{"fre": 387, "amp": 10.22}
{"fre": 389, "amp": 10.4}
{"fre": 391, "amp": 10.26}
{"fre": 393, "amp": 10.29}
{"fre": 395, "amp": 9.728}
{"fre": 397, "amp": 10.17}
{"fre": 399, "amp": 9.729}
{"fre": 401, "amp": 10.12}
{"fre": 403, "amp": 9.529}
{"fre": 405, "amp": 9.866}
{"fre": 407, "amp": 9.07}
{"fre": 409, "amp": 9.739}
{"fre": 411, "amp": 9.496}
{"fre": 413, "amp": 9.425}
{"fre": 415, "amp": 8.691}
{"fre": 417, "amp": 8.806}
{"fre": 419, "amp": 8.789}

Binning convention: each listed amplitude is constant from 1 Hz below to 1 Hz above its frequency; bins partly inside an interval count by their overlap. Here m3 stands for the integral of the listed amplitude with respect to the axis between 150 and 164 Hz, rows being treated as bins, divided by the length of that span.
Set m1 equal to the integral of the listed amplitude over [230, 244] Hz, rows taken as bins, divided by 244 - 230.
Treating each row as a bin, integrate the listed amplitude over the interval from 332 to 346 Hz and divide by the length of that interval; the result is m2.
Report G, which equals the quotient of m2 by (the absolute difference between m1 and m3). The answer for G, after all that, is 5.6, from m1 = 11.1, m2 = 8.7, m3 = 9.5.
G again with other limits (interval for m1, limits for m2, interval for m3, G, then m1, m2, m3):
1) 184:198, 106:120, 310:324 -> 7.0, 9.6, 10.5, 11.1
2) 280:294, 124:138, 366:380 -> 3.4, 11.6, 9.9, 8.7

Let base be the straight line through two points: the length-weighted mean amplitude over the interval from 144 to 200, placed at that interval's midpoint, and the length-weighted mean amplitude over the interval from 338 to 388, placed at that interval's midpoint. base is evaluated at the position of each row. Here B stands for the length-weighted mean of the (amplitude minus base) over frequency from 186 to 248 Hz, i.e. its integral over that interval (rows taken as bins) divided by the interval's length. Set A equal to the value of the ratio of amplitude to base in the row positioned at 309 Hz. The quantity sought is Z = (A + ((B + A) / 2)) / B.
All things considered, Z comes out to 2.8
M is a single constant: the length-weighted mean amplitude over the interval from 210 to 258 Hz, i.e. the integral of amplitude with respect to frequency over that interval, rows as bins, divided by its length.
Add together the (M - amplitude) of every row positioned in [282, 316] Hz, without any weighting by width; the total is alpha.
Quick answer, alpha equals -24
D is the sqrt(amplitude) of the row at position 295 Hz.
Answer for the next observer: 3.3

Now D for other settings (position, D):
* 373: 3.0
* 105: 3.1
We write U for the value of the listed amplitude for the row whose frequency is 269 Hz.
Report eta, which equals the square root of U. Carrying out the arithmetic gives 3.55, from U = 12.58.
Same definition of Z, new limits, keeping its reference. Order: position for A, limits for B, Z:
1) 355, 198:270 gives 1.1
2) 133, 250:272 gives 1.0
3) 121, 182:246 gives 2.3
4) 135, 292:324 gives 1.0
